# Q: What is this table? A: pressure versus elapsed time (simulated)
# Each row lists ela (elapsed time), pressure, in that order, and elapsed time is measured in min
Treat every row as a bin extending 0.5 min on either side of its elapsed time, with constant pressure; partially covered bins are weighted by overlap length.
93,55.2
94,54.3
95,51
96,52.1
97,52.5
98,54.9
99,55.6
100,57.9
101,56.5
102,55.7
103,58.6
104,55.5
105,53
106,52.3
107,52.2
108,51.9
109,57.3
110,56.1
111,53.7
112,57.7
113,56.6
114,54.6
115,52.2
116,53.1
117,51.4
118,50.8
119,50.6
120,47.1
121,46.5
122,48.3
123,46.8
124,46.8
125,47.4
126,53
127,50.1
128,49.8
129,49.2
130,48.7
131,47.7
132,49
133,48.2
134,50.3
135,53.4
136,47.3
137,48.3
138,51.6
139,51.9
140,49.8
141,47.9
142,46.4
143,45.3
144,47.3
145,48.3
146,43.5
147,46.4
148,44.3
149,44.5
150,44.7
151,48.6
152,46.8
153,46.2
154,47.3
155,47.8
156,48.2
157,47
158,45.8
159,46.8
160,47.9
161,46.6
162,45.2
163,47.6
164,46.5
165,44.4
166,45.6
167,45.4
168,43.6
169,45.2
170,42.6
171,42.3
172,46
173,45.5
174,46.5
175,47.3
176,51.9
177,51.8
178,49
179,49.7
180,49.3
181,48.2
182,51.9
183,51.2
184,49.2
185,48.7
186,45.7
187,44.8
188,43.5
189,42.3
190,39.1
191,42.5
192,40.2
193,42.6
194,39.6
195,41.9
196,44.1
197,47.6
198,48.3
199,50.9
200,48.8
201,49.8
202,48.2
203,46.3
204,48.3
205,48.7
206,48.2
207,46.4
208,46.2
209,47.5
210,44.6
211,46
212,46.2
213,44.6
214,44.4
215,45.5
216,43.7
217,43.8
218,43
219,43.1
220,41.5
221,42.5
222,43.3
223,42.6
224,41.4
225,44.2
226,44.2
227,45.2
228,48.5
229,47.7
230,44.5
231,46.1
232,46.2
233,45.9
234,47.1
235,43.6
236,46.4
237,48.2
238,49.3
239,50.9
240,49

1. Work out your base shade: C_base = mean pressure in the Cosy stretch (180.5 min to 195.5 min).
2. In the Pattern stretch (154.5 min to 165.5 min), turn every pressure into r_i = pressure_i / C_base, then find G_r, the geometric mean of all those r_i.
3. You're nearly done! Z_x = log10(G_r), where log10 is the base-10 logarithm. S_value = 0.018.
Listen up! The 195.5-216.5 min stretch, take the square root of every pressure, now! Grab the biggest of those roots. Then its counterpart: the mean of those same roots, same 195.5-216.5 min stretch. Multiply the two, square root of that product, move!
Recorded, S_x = 6.99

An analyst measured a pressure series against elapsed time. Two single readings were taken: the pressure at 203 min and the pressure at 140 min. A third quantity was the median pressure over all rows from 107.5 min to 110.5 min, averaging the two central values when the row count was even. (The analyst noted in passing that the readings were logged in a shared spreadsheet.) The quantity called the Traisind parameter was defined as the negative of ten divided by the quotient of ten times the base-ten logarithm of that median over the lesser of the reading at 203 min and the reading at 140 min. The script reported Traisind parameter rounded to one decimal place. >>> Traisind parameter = -26.5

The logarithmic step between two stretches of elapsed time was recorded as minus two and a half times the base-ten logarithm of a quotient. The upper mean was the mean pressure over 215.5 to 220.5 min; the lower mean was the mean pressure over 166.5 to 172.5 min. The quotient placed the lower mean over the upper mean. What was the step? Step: -0.029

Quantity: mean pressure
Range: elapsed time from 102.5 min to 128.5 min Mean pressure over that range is 52.1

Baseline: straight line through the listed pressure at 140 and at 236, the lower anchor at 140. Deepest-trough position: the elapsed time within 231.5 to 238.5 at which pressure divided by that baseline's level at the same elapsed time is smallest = 235 min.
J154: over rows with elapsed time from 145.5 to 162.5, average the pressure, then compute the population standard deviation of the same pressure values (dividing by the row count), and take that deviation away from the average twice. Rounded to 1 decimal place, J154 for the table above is 43.5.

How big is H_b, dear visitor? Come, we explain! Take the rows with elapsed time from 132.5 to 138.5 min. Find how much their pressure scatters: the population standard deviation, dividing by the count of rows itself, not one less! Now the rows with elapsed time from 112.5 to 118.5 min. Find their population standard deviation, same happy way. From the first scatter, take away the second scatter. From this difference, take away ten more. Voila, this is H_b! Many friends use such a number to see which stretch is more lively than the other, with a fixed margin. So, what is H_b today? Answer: -9.84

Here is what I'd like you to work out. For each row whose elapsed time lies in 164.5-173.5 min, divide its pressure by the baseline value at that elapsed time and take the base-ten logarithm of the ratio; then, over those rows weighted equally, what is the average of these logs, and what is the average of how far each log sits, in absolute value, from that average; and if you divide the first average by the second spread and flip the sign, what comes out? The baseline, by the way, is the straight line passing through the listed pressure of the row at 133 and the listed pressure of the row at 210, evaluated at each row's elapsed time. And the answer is 1.7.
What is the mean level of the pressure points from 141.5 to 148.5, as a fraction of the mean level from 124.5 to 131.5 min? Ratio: 0.93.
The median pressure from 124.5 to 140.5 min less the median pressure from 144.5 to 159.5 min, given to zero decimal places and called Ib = 3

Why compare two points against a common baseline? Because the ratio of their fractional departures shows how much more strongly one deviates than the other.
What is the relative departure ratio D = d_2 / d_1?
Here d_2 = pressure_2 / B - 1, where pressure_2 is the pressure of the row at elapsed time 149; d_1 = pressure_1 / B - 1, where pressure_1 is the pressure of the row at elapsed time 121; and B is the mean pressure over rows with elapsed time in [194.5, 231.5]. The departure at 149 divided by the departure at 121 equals -1.3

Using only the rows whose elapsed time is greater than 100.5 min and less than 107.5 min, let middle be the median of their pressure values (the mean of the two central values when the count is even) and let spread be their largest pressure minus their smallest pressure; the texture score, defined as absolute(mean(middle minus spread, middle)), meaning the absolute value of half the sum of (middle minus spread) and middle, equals 52.3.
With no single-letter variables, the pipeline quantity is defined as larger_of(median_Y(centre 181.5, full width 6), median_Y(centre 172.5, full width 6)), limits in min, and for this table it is 49.5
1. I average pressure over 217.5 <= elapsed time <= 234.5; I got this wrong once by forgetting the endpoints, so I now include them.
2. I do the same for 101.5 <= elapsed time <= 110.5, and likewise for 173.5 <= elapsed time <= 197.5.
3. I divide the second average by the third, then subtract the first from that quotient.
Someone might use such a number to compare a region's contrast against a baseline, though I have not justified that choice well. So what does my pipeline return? -43.3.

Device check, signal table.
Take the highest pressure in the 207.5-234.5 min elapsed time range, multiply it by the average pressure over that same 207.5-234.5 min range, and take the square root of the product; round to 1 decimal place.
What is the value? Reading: 46.6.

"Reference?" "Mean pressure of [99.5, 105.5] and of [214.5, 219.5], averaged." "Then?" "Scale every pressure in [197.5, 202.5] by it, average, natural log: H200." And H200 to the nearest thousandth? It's -0.016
